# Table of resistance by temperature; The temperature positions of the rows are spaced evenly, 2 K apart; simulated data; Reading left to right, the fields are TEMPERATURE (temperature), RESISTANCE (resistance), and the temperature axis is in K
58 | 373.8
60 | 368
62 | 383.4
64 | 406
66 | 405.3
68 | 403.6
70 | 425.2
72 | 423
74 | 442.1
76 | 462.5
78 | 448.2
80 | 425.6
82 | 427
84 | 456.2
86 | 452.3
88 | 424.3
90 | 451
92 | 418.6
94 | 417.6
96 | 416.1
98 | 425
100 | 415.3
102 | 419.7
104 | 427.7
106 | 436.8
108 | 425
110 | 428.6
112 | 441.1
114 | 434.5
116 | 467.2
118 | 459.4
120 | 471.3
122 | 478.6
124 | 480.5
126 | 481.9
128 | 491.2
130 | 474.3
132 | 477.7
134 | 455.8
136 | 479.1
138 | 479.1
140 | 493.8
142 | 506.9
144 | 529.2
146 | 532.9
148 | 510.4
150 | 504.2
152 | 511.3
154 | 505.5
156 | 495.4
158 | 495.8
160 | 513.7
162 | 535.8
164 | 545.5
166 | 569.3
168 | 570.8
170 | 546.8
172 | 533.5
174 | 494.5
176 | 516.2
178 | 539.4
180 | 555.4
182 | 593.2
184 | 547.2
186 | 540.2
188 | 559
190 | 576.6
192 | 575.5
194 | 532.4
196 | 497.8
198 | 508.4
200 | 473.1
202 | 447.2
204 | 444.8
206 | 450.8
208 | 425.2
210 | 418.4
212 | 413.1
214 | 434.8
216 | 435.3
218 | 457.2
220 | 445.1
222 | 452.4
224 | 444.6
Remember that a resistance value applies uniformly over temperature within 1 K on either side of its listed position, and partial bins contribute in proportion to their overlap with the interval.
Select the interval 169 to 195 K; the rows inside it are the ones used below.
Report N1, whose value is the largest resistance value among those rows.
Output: 593.2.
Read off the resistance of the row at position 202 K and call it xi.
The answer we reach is 447.2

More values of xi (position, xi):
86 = 452.3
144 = 529.2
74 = 442.1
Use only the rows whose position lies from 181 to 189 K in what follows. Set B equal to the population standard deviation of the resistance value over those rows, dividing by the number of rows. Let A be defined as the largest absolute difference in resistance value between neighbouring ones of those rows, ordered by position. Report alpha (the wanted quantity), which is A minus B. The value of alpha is 26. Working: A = 46.0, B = 20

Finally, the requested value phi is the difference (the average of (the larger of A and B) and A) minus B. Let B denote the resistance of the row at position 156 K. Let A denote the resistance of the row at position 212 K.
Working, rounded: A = 413.1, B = 495.4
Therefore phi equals -41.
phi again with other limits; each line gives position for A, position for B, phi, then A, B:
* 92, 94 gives 1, 418.6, 417.6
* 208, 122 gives -27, 425.2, 478.6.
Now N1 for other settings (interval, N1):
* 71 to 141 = 493.8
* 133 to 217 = 593.2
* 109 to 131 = 491.2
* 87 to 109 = 451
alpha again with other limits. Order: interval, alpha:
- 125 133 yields 11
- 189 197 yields 10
